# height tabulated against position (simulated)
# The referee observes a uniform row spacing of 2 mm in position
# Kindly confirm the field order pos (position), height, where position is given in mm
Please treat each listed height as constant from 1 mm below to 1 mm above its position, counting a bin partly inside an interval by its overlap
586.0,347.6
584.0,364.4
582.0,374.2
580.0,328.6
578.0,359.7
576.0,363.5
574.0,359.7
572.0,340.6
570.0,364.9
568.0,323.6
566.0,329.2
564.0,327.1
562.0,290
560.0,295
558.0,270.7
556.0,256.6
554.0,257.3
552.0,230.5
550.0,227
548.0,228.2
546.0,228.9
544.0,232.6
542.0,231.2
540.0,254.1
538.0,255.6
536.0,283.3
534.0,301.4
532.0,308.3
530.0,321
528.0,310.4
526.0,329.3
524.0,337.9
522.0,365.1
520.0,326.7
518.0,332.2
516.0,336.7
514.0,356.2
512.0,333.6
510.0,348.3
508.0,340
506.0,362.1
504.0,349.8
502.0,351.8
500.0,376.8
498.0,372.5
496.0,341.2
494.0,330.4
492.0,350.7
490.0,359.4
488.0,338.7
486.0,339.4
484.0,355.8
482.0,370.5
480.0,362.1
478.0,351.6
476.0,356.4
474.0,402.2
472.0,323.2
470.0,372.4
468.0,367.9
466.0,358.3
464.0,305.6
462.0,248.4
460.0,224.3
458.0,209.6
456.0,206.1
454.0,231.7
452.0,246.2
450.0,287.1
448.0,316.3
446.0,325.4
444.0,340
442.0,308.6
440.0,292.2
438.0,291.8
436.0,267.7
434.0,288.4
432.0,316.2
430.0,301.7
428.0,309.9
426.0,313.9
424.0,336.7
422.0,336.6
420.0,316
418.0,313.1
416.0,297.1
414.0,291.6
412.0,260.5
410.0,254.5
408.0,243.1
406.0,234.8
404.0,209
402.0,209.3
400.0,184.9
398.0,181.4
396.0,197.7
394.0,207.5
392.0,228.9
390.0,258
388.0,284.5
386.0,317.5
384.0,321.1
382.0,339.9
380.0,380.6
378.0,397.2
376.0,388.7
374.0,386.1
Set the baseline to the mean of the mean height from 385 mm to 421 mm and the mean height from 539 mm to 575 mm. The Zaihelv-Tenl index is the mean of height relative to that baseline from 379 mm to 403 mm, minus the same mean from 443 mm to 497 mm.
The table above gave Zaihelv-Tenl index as -60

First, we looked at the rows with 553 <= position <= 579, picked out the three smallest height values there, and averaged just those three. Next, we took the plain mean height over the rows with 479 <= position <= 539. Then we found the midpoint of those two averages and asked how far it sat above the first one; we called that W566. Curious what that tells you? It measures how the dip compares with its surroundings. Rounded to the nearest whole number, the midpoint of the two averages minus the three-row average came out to 38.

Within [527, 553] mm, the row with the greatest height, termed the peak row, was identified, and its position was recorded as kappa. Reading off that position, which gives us 530.0 mm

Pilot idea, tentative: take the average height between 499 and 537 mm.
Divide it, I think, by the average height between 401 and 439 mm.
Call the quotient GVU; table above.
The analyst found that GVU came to 1.18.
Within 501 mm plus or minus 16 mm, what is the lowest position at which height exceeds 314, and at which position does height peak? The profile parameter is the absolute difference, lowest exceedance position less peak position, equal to 14 mm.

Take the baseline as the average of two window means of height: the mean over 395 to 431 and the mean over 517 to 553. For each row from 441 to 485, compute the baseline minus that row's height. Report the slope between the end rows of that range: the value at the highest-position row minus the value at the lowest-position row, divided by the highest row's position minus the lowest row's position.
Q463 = -1.1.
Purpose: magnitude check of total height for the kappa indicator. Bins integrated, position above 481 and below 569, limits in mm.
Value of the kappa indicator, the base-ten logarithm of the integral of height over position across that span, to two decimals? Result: 4.44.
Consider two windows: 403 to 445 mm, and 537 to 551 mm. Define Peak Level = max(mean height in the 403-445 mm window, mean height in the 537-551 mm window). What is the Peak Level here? 292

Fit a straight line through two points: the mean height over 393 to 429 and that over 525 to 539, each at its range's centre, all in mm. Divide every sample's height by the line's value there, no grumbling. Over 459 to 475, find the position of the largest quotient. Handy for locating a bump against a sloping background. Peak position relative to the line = 474.0 mm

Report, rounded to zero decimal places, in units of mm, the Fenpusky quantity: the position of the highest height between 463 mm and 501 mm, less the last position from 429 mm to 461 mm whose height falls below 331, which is 14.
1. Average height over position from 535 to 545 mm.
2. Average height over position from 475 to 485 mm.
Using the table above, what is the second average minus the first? 108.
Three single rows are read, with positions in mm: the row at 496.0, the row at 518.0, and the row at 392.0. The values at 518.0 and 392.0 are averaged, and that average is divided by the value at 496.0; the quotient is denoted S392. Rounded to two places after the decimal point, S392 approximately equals 0.82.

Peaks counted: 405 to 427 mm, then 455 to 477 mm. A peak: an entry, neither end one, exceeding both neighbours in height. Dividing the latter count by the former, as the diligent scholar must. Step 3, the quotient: 2.00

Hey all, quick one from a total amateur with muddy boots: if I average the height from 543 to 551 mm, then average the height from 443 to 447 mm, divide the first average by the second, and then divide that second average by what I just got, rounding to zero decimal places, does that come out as 483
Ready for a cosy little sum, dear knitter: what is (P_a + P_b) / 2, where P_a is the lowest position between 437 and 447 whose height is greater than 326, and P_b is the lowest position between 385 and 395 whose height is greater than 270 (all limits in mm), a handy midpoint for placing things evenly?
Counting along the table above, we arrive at 415 mm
